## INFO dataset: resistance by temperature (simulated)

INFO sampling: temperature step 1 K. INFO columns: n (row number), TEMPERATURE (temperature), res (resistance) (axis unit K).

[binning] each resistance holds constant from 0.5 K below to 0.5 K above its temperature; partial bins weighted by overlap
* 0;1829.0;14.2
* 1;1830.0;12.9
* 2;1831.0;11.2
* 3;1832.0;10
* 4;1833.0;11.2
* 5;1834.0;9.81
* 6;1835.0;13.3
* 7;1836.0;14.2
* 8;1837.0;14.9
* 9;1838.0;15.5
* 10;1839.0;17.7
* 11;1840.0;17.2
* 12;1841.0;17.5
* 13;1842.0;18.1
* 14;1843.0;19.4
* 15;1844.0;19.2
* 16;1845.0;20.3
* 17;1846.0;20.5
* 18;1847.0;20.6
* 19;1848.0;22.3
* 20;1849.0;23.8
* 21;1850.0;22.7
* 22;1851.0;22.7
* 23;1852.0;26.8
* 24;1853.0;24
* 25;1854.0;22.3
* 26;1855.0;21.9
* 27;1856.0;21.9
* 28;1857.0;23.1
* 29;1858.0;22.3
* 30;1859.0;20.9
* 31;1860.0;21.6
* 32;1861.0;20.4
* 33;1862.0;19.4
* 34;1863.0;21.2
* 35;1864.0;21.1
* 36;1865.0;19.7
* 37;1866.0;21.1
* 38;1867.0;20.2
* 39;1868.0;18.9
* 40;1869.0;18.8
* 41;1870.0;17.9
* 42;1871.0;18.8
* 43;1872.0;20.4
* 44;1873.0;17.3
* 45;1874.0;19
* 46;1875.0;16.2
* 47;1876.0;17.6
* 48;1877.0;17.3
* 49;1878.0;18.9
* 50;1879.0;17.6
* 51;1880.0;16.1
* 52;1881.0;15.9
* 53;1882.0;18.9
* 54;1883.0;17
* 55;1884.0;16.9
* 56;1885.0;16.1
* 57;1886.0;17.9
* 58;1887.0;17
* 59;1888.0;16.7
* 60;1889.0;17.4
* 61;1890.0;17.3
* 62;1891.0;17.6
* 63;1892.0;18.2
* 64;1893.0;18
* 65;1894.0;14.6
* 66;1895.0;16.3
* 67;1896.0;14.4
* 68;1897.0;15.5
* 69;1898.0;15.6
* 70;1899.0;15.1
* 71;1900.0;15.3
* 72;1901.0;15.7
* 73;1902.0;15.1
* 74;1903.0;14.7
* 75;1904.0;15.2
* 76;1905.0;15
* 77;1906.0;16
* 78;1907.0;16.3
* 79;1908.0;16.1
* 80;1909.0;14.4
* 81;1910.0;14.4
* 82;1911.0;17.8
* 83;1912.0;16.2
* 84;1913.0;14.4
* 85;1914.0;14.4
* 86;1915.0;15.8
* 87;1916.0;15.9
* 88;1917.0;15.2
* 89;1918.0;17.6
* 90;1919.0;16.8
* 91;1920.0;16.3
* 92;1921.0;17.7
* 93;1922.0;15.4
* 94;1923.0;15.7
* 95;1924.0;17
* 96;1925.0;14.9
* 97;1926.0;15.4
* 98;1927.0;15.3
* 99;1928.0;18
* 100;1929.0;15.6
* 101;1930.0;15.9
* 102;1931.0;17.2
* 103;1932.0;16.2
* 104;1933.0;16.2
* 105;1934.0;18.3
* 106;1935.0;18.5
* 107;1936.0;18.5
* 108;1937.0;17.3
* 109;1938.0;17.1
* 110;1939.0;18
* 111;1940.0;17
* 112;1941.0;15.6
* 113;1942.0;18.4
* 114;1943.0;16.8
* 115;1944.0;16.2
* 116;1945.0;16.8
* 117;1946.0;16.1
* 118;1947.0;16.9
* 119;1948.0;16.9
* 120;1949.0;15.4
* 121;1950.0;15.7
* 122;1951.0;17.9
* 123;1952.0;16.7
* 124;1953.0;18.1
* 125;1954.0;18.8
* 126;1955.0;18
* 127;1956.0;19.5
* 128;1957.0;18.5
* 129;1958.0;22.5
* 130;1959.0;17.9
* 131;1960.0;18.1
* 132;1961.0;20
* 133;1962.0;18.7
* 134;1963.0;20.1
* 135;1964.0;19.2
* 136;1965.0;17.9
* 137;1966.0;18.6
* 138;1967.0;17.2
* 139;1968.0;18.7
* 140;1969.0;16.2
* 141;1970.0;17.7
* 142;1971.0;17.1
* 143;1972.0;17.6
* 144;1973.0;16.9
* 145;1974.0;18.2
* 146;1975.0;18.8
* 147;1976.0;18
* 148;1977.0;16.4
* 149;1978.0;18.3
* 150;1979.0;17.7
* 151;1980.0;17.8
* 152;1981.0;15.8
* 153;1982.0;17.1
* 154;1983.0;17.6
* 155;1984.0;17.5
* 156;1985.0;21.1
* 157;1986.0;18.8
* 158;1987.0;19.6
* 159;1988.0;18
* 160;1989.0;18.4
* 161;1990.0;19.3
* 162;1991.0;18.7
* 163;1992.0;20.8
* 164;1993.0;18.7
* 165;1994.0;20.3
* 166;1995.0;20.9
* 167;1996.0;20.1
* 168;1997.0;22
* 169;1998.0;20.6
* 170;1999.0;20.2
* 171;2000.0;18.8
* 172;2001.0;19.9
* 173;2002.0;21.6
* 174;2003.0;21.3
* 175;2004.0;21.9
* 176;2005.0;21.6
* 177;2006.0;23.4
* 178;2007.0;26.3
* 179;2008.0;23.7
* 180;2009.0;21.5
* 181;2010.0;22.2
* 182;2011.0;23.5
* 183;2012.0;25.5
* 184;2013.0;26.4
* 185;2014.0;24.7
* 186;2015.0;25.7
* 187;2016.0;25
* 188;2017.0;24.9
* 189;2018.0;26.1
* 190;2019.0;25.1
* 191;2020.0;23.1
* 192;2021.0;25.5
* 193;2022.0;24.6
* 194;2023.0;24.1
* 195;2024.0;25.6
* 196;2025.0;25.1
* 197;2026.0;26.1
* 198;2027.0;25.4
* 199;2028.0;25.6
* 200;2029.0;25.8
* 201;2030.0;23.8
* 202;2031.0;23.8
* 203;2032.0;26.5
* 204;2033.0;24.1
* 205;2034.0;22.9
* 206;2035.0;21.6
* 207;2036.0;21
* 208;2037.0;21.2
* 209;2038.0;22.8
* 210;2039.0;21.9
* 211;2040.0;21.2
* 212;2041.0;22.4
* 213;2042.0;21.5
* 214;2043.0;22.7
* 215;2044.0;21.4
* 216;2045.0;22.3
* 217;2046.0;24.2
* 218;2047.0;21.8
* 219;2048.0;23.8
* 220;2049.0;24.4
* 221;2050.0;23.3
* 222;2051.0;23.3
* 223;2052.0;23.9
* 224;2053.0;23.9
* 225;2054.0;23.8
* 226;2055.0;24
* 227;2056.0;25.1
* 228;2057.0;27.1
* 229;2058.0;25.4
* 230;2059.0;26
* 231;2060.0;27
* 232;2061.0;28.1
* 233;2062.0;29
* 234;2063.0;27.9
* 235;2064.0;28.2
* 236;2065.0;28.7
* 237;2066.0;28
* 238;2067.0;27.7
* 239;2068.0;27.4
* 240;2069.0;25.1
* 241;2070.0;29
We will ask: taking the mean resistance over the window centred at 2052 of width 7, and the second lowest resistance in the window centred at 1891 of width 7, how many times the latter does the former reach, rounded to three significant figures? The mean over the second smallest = 1.43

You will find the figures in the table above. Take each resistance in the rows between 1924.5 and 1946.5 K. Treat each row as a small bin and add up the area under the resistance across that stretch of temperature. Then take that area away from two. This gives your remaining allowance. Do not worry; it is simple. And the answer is -367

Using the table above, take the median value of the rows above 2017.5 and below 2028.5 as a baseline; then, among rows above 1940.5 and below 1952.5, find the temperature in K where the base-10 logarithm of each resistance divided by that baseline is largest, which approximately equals 1942.0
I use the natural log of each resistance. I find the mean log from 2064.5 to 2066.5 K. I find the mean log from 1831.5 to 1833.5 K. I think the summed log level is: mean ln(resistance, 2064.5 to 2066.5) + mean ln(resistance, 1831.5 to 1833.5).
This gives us 5.70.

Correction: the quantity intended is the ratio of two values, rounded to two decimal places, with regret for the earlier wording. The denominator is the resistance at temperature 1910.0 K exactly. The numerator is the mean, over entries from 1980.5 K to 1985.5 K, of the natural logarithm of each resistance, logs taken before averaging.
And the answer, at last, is 0.20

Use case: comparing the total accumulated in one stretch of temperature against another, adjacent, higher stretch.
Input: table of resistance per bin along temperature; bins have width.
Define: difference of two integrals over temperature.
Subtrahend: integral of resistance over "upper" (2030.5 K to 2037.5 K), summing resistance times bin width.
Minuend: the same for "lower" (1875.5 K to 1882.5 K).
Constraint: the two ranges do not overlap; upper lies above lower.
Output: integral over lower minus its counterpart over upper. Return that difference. -39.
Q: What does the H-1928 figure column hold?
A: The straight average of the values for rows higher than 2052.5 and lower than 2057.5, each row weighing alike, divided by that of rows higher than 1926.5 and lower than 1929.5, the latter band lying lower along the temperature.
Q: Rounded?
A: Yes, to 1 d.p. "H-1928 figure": 1.5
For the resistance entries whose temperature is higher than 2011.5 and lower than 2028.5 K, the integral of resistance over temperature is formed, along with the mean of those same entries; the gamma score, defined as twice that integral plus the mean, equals 882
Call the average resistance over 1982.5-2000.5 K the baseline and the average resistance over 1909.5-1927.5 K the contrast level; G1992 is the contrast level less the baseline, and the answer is -4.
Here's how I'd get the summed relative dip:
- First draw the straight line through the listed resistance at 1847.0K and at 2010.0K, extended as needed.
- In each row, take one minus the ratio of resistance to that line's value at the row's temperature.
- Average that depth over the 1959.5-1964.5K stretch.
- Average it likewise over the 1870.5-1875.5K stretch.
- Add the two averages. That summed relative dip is 0.24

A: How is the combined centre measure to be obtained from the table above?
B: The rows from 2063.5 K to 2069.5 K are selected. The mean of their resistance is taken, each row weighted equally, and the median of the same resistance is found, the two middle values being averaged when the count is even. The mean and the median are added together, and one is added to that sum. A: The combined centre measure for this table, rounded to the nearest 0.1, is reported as 56.4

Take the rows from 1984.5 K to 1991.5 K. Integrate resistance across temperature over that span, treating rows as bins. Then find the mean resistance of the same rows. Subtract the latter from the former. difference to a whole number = 115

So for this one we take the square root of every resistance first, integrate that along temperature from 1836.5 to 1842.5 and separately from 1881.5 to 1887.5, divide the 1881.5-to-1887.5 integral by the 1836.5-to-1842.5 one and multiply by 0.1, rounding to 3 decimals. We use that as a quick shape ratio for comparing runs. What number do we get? 0.101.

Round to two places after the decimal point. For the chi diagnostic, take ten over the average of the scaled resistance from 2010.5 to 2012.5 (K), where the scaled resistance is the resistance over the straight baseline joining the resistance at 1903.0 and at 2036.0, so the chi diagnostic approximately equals 8.10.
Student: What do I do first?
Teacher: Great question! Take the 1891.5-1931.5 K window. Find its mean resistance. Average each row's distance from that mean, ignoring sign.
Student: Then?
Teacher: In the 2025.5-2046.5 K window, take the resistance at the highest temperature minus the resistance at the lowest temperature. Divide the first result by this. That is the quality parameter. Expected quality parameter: -0.47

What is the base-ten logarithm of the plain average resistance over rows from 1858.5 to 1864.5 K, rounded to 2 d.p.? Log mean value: 1.32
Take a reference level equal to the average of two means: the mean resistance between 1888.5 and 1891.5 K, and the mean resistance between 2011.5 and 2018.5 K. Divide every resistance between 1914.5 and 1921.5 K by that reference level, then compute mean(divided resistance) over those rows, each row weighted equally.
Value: 0.77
